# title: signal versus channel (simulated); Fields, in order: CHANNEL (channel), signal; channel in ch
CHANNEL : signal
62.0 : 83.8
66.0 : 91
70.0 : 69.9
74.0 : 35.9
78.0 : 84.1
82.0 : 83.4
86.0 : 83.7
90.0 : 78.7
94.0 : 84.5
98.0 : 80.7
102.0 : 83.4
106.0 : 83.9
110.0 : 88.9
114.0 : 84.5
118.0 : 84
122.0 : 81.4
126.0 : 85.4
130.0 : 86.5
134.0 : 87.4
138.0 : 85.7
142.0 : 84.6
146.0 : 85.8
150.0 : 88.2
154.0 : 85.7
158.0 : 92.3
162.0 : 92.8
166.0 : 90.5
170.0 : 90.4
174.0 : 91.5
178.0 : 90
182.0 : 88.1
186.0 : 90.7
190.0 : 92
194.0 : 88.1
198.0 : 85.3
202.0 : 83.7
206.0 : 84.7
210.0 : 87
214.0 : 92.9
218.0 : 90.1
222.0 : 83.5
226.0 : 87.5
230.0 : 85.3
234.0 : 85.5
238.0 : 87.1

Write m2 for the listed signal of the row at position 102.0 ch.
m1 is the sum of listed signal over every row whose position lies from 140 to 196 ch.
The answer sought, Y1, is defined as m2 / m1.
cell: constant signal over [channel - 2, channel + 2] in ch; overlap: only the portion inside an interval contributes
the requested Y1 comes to 0.0667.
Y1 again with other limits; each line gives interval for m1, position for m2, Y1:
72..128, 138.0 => 0.0763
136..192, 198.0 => 0.0683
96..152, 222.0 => 0.0701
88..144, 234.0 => 0.0725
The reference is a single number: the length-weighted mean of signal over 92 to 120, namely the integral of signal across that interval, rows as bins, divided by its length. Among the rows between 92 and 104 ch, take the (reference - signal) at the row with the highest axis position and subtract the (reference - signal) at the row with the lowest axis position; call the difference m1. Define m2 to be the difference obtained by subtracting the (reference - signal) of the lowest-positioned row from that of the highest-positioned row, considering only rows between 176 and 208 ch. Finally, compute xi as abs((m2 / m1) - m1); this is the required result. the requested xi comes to 3.7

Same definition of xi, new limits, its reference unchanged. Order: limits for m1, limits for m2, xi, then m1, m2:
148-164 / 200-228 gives 5.4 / -5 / -3.8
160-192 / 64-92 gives 14.6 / 1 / 12.3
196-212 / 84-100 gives 0.1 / -2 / 3.0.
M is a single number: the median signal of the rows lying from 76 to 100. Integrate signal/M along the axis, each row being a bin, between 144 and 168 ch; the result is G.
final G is 26 ch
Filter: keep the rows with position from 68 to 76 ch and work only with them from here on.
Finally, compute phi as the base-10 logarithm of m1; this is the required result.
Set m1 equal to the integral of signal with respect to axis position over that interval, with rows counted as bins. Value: 2.63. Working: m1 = 423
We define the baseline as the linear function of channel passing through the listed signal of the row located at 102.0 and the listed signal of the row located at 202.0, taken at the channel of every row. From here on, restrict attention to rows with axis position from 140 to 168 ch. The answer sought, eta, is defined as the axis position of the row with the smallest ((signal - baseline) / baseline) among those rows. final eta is 142.0 ch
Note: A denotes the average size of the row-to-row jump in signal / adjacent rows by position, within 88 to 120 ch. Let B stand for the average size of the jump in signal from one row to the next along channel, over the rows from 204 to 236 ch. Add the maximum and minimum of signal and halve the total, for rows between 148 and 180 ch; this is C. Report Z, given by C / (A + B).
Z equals 13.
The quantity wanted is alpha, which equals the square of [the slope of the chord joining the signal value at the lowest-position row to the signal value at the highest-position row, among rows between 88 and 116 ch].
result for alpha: 0.06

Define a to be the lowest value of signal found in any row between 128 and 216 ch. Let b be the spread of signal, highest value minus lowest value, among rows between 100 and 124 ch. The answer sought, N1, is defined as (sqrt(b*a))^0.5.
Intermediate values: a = 83.7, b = 7.5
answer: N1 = 5.01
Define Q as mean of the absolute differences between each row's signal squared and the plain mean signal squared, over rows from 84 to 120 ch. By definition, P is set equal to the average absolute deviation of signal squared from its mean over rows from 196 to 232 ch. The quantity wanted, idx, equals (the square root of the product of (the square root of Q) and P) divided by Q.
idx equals 0.29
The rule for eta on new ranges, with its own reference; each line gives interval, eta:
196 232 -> 222.0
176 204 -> 202.0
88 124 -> 90.0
